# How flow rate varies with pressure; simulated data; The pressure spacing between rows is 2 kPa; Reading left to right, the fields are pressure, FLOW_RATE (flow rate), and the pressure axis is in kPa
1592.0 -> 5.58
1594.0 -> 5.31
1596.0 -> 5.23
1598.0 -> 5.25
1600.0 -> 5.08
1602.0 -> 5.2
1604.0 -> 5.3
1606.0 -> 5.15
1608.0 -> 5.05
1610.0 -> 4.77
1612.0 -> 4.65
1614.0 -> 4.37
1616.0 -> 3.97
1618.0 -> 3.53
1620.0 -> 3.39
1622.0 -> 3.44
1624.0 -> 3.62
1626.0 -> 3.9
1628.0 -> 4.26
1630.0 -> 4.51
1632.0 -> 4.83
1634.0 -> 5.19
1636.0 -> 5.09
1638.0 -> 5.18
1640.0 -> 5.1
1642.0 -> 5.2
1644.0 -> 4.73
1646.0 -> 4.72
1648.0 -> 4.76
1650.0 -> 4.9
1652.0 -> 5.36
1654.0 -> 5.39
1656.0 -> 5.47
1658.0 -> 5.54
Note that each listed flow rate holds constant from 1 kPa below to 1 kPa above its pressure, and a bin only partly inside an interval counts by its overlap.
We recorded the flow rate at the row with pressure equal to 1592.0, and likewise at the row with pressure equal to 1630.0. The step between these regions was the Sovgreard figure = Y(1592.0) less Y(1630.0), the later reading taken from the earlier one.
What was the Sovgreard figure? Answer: 1.1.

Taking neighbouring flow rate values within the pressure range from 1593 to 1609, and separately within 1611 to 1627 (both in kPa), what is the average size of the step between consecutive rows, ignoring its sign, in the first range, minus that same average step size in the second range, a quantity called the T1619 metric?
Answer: -0.15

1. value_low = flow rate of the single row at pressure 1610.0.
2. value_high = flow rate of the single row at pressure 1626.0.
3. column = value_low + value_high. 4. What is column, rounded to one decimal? 8.7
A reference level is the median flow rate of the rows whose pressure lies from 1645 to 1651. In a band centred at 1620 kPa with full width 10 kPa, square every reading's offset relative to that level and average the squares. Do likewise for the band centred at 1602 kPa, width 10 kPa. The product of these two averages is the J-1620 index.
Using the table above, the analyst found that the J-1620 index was 0.28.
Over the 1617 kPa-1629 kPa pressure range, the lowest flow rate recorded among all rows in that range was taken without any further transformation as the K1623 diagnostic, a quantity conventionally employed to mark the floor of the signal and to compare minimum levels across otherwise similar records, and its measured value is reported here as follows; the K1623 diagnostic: 3.39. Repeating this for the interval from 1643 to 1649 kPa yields 4.72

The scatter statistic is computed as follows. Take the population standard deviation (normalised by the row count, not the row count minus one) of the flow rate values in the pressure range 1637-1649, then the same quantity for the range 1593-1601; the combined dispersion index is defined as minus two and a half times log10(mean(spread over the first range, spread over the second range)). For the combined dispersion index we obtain 2.06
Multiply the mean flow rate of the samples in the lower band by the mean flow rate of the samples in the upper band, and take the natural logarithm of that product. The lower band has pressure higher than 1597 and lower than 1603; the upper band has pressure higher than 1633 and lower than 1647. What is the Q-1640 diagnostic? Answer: 3.26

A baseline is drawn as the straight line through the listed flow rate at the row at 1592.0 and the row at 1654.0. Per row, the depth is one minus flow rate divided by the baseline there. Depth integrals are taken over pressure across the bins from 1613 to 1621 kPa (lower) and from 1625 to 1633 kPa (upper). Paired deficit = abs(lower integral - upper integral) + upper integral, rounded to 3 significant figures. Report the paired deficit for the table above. 2.45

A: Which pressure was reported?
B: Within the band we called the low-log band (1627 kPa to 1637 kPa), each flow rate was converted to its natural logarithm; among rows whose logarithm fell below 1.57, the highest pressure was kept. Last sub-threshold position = 1630.0 kPa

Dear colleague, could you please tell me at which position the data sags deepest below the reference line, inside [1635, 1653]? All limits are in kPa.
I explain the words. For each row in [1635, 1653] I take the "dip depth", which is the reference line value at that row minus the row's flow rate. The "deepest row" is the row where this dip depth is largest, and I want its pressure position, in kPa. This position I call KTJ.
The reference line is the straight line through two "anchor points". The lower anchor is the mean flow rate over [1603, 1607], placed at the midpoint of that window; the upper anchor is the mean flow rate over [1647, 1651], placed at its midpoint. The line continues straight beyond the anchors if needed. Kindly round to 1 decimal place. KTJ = 1644.0 kPa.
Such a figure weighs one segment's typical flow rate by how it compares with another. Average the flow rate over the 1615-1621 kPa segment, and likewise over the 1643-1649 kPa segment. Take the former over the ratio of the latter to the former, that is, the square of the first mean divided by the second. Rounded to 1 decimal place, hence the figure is 2.8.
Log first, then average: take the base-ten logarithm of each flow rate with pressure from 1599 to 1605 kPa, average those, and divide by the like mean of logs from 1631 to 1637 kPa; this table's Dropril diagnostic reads 1.02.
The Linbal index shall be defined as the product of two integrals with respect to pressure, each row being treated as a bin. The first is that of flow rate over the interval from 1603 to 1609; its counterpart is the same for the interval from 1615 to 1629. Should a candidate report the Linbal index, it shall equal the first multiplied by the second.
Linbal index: 1619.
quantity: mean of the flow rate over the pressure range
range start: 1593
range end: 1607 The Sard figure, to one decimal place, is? 5.2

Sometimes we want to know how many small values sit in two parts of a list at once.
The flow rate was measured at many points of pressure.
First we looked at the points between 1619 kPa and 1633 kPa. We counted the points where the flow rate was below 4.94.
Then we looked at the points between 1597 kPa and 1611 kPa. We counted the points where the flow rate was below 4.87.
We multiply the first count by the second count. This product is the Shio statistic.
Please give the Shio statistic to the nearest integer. 7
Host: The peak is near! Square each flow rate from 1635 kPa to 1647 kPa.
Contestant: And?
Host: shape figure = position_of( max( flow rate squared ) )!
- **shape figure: 1642.0 kPa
